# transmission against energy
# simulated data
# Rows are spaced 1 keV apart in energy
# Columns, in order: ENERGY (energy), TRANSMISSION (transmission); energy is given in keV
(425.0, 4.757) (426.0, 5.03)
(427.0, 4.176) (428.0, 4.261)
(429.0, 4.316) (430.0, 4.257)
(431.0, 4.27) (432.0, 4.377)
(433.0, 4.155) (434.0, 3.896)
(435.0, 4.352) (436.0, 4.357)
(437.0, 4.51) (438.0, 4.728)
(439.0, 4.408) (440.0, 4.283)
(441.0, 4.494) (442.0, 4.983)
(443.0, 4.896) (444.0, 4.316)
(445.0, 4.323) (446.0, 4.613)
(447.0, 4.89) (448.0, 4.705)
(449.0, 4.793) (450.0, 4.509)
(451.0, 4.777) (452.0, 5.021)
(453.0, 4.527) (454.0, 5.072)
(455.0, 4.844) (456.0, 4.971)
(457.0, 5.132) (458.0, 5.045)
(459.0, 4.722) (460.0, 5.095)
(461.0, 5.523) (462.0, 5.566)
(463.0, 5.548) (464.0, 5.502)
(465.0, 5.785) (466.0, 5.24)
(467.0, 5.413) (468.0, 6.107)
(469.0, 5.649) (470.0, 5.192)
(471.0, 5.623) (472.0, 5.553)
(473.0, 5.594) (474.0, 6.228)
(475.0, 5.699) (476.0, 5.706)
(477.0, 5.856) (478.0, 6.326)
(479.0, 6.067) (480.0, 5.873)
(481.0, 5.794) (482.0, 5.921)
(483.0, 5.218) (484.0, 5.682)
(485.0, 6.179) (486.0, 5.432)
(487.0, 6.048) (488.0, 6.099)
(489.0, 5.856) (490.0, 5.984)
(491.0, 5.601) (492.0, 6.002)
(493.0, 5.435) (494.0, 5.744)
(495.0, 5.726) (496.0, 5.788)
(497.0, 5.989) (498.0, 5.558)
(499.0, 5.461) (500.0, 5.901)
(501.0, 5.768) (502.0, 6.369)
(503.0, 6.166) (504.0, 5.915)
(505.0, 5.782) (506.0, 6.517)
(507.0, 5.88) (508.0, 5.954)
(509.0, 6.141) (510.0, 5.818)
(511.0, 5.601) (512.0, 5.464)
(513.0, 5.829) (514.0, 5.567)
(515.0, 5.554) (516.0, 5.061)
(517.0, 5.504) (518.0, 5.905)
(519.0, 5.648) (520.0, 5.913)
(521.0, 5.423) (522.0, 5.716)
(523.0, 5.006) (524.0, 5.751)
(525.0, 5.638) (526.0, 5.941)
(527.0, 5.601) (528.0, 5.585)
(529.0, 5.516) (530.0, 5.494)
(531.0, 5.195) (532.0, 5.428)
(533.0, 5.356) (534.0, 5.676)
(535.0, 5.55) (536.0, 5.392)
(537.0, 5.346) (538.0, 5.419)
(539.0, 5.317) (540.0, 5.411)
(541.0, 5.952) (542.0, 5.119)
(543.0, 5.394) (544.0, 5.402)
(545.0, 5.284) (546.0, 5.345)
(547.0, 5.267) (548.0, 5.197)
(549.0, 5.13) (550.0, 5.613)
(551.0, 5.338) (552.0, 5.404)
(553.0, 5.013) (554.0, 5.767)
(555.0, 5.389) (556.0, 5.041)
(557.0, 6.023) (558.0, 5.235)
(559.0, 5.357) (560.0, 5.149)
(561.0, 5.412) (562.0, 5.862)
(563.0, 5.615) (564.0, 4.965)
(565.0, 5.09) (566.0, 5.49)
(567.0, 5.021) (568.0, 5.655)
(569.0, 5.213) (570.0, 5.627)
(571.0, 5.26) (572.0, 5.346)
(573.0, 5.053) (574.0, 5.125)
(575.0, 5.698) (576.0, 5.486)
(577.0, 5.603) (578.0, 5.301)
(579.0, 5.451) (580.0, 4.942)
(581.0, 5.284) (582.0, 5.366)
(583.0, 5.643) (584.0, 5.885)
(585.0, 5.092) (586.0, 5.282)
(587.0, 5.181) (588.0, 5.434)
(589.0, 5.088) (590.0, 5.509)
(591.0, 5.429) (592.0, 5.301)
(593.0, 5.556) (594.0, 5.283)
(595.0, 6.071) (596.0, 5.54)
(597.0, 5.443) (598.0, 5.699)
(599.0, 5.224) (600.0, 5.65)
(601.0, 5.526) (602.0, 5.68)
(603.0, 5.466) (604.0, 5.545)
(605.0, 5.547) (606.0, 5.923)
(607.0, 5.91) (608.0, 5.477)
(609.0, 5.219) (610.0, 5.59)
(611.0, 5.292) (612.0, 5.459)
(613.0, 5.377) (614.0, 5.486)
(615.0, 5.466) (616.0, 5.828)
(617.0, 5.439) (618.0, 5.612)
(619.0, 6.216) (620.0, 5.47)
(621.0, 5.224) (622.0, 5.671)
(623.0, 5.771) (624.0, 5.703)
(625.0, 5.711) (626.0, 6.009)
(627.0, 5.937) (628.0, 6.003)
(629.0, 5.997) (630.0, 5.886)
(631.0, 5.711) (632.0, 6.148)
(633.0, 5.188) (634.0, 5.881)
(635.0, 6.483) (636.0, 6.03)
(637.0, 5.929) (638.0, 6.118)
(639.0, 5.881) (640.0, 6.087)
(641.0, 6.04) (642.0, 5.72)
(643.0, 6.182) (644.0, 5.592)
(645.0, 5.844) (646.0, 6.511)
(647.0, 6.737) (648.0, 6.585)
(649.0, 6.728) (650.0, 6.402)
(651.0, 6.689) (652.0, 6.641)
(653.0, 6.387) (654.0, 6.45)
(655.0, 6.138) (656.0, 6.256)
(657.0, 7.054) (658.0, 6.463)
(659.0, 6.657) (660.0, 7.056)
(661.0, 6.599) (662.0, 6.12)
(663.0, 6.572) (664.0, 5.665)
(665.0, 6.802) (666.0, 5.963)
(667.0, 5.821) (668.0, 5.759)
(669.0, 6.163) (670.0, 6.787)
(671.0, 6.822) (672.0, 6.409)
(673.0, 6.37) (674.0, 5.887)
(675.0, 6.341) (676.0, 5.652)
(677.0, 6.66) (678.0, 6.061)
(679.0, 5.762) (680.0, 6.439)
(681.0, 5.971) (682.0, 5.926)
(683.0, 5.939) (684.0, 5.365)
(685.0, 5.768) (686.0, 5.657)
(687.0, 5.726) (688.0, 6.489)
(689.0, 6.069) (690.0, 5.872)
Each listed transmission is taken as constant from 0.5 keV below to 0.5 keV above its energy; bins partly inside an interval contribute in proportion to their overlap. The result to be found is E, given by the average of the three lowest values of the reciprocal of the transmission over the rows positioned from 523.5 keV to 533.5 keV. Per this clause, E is 0.173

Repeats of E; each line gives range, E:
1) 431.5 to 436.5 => 0.229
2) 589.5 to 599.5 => 0.173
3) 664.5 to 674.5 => 0.147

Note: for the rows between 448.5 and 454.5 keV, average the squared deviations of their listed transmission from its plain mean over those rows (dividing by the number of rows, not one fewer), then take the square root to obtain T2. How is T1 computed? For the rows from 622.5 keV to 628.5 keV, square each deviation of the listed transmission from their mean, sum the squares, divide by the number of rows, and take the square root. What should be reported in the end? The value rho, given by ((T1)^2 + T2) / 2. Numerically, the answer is 0.12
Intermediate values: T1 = 0.13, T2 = 0.22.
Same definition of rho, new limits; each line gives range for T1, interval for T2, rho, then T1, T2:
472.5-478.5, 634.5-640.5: 0.14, 0.28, 0.20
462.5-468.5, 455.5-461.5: 0.16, 0.28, 0.24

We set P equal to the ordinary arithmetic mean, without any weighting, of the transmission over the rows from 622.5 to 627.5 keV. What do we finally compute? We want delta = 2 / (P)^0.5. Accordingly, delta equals 0.83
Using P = 5.8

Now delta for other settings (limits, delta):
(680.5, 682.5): 0.82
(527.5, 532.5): 0.86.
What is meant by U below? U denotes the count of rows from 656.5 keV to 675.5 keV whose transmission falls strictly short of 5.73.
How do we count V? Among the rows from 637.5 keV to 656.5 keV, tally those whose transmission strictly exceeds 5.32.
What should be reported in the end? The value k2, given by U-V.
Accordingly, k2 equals -18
